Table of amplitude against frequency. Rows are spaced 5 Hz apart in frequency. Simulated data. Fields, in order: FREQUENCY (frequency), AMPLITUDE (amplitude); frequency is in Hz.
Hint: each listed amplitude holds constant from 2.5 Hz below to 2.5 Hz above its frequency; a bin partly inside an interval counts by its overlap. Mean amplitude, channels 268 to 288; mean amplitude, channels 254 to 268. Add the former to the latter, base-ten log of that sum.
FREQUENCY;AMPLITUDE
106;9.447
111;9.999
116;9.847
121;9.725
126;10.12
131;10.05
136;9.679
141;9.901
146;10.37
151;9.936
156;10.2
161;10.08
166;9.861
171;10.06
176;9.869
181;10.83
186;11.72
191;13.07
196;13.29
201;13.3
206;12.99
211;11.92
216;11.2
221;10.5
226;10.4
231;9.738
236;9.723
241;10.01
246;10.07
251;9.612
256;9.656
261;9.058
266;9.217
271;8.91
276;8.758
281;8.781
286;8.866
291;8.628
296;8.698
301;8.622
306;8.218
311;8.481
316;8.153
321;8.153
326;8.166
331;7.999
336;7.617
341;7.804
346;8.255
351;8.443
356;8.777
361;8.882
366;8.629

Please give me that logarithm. 1.26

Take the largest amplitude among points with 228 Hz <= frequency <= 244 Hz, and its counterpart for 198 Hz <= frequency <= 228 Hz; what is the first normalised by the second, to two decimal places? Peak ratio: 0.75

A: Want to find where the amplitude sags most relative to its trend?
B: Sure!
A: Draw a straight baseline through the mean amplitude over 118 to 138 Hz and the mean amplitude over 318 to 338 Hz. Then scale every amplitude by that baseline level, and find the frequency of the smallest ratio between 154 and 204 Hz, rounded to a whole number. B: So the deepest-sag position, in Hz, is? 166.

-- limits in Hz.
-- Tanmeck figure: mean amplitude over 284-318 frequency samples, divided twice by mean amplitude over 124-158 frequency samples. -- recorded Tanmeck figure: 0.085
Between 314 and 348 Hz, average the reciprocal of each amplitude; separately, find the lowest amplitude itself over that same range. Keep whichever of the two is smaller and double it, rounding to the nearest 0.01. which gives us 0.25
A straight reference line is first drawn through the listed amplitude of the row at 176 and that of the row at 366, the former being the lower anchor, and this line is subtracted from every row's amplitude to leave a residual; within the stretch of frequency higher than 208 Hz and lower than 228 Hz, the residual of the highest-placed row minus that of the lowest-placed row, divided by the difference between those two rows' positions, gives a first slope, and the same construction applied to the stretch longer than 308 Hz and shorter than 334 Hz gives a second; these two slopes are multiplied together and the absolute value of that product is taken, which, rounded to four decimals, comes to 0.0017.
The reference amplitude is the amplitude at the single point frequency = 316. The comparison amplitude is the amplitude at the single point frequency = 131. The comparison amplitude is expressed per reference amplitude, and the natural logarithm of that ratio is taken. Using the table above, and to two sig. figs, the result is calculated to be 0.21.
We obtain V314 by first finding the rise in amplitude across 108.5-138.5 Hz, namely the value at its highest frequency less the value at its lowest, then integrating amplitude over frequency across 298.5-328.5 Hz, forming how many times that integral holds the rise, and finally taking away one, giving -779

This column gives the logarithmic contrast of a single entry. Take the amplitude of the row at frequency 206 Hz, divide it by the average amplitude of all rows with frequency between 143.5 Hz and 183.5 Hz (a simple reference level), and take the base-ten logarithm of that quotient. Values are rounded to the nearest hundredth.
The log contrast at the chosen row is 0.11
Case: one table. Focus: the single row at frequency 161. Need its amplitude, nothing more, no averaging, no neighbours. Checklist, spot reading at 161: 10.08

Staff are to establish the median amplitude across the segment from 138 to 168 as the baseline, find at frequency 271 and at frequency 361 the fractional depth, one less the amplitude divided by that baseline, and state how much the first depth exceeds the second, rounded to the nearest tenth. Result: 0.0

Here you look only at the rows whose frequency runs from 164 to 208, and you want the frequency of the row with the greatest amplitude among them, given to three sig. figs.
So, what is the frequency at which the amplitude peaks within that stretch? 201 Hz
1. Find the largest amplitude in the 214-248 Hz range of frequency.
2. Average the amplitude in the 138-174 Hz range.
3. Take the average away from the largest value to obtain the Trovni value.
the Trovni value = 1.1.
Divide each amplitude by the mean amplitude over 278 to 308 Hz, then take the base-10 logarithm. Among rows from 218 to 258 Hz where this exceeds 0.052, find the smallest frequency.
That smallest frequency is 221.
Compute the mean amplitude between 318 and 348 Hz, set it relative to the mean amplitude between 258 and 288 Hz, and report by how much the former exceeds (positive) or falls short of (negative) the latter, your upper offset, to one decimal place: -0.9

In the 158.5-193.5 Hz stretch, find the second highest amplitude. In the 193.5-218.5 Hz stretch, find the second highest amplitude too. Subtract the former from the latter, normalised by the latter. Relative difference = 0.12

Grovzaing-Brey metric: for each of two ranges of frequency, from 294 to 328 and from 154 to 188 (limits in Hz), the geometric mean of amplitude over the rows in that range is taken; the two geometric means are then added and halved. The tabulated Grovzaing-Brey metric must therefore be 9.4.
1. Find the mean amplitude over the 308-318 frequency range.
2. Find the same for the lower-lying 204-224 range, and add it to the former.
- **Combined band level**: 20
